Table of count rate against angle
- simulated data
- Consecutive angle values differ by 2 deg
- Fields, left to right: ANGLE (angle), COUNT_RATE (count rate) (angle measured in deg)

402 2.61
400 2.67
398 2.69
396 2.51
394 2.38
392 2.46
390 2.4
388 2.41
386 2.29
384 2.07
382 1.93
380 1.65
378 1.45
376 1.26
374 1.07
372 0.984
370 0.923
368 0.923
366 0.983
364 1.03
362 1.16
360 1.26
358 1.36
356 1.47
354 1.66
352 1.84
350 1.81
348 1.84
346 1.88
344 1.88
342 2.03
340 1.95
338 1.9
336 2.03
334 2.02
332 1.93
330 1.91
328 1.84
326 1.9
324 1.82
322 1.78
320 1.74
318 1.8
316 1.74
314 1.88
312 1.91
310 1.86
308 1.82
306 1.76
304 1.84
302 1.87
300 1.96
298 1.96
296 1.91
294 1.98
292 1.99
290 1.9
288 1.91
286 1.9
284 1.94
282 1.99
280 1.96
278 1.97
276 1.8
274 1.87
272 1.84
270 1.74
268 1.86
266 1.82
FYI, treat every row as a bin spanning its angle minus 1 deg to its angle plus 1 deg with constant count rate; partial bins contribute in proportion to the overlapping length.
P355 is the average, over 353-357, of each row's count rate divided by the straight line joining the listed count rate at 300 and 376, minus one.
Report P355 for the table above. 0.08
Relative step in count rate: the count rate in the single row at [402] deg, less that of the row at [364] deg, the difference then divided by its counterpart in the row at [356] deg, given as 1.1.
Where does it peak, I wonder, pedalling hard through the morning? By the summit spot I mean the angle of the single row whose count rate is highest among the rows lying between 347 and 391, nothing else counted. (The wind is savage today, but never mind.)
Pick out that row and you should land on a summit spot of 388 deg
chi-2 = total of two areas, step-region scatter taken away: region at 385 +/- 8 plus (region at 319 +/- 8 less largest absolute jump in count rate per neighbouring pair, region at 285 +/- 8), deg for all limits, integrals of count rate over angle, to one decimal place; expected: 62.4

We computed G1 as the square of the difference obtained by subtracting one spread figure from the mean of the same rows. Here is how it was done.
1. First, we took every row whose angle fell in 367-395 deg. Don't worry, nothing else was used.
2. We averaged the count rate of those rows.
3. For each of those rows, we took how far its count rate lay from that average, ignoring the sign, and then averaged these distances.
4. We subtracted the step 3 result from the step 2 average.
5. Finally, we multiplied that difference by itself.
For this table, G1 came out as 1.4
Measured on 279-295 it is 3.7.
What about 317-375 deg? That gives 1.6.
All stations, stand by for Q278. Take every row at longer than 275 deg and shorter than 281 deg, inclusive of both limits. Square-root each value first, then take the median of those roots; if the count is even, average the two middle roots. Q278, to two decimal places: 1.40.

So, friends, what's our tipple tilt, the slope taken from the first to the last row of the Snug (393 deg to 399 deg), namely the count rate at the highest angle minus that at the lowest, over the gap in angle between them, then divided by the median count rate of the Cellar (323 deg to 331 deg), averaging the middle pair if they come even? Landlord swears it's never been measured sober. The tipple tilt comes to 0.041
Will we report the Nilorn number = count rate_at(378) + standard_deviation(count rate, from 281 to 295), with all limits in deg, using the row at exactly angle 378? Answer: 1.5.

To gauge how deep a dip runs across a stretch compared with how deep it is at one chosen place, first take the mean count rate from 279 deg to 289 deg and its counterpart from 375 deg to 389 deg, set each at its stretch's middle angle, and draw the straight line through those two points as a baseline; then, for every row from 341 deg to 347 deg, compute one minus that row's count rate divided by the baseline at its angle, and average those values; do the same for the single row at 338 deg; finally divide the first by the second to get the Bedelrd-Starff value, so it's 38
